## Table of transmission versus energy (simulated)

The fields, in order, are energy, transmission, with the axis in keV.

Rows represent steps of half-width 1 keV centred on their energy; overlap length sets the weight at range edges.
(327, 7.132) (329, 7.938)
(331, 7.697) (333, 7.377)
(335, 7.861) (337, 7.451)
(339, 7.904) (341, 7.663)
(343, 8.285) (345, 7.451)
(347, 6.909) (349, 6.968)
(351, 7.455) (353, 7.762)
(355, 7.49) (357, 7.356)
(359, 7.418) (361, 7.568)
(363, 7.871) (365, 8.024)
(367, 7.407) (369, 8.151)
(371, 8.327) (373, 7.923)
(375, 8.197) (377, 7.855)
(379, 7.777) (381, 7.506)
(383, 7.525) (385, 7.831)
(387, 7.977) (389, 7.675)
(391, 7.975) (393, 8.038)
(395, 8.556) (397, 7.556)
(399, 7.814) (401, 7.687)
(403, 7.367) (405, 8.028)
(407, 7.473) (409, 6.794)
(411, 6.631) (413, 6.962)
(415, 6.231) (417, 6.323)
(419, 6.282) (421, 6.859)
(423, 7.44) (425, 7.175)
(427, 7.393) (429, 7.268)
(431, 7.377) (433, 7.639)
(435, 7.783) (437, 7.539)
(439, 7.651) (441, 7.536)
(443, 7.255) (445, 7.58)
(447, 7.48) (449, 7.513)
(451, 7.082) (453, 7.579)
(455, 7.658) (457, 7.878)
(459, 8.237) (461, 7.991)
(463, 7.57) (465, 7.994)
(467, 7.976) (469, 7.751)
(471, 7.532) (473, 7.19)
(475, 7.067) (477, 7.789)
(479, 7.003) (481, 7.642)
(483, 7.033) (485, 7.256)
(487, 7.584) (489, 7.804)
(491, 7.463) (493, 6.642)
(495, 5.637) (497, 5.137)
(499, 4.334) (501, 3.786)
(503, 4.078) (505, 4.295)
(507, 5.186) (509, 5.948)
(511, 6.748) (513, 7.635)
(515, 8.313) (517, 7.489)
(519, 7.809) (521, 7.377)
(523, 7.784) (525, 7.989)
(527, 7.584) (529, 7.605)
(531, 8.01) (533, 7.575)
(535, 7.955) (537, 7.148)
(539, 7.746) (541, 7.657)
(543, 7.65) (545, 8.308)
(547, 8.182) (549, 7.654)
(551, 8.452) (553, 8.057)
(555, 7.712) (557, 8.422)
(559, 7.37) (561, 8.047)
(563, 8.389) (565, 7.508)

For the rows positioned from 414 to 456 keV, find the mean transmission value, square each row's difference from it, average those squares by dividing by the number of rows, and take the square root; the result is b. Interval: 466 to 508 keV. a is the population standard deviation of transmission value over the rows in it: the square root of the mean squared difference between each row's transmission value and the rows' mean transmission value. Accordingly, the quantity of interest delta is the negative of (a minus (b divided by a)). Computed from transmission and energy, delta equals -1.1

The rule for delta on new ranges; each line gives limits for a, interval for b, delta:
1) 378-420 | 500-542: 1.5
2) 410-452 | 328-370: 0.3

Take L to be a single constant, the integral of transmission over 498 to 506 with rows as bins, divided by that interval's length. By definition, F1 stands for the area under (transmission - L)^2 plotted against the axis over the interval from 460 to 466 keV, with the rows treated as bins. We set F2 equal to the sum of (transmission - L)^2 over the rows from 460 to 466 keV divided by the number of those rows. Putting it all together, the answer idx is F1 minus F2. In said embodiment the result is 70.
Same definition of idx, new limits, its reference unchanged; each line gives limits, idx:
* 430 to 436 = 61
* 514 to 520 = 71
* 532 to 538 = 60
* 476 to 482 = 57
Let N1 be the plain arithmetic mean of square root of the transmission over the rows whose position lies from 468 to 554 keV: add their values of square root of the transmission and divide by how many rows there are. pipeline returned 2.65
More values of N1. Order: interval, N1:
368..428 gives 2.74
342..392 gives 2.78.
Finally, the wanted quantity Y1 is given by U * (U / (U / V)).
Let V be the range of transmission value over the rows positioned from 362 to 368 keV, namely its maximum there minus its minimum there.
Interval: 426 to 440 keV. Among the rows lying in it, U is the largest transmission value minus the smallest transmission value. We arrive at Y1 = 0.3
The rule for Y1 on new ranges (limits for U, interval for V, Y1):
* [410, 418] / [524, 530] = 0.3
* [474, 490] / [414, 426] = 1.0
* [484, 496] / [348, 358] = 1.7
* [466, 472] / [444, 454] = 0.2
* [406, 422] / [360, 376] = 1.1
